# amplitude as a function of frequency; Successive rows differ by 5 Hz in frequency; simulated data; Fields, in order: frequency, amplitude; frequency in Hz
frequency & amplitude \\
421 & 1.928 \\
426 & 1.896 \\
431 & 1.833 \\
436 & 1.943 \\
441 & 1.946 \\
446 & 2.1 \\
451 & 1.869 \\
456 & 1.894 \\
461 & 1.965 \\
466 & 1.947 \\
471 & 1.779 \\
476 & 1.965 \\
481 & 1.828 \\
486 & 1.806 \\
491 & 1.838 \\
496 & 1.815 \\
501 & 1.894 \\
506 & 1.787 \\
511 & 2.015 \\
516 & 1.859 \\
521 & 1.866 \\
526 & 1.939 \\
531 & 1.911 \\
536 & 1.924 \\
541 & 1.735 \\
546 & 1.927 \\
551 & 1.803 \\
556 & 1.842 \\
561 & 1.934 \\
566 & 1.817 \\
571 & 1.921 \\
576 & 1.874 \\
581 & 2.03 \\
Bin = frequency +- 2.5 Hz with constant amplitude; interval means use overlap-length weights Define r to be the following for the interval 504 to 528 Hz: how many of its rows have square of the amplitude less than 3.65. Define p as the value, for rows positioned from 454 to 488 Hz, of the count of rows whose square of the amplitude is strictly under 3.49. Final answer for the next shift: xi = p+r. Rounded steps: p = 3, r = 3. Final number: 6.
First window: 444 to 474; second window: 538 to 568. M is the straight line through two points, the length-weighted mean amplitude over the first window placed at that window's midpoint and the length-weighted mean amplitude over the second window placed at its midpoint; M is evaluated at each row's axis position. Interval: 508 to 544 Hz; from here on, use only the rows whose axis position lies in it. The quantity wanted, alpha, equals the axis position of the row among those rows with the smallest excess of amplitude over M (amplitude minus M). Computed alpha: 541 Hz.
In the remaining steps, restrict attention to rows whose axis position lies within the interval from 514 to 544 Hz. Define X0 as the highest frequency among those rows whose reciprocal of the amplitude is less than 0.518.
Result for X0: 526 Hz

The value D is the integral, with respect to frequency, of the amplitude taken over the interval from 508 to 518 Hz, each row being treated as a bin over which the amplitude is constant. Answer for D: 19.3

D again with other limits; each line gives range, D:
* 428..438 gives 18.9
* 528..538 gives 19.2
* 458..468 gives 19.5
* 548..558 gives 18.3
